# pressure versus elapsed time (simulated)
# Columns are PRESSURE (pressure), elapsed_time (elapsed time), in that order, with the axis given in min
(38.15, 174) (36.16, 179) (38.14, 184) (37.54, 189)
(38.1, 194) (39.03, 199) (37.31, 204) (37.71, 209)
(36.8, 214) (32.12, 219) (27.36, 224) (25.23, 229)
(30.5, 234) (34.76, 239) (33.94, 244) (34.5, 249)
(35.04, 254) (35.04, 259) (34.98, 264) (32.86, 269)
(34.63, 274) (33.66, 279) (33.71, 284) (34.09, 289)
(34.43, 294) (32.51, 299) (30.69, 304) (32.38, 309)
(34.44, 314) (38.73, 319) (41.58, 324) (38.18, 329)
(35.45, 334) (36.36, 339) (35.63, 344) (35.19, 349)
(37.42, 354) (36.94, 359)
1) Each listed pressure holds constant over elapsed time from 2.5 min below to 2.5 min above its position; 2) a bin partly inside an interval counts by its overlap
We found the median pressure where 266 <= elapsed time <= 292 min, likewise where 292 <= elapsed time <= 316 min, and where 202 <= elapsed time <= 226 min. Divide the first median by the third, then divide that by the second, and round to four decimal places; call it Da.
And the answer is 0.0282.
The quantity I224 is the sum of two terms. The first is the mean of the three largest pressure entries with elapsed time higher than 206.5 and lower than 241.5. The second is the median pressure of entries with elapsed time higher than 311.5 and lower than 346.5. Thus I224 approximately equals 72.8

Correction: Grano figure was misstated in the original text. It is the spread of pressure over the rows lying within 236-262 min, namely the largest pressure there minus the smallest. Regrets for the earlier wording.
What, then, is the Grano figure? 1.1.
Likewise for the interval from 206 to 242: 12.5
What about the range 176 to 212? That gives 2.9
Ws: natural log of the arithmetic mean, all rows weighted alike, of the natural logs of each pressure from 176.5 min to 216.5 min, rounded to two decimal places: 1.29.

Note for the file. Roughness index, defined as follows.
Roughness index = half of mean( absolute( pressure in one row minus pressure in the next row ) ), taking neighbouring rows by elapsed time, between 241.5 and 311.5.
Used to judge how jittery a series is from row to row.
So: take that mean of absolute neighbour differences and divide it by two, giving 0.5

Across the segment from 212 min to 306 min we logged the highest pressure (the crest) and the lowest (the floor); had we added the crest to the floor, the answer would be 62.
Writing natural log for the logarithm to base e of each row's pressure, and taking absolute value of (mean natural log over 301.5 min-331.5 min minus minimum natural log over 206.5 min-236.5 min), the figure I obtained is 0.35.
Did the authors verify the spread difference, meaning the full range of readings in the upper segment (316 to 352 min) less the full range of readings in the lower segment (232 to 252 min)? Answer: 2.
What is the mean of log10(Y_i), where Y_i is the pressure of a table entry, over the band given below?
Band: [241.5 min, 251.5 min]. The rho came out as 1.53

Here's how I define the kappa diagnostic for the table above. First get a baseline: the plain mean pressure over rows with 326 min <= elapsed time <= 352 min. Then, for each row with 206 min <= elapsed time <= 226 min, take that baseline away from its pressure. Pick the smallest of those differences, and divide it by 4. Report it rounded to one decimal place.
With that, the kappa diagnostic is -2.2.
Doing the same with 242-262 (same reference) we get -0.6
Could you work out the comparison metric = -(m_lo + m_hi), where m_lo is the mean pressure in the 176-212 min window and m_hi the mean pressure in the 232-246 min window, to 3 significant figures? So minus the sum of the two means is -70.8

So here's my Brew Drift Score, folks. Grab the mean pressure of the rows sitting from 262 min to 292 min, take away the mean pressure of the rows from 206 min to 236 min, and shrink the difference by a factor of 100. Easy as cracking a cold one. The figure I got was 0.02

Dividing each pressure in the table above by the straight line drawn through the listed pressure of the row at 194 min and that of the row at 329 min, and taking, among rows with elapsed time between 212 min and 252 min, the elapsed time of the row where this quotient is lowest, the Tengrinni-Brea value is 229 min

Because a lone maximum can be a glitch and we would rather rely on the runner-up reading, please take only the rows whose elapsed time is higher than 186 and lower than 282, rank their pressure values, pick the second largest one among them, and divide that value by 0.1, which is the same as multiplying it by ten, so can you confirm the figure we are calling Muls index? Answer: 381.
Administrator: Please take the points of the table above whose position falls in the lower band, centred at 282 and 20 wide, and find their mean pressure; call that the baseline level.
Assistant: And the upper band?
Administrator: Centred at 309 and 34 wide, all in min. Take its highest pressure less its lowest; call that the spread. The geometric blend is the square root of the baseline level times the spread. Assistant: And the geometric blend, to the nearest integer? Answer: 19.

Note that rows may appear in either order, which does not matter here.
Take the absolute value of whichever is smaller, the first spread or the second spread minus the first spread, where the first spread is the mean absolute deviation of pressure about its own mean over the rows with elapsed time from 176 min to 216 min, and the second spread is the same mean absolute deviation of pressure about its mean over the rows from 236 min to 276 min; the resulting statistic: 0.1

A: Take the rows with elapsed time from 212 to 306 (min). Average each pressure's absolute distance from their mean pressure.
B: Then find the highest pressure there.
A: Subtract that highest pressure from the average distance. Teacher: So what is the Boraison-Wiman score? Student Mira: -35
